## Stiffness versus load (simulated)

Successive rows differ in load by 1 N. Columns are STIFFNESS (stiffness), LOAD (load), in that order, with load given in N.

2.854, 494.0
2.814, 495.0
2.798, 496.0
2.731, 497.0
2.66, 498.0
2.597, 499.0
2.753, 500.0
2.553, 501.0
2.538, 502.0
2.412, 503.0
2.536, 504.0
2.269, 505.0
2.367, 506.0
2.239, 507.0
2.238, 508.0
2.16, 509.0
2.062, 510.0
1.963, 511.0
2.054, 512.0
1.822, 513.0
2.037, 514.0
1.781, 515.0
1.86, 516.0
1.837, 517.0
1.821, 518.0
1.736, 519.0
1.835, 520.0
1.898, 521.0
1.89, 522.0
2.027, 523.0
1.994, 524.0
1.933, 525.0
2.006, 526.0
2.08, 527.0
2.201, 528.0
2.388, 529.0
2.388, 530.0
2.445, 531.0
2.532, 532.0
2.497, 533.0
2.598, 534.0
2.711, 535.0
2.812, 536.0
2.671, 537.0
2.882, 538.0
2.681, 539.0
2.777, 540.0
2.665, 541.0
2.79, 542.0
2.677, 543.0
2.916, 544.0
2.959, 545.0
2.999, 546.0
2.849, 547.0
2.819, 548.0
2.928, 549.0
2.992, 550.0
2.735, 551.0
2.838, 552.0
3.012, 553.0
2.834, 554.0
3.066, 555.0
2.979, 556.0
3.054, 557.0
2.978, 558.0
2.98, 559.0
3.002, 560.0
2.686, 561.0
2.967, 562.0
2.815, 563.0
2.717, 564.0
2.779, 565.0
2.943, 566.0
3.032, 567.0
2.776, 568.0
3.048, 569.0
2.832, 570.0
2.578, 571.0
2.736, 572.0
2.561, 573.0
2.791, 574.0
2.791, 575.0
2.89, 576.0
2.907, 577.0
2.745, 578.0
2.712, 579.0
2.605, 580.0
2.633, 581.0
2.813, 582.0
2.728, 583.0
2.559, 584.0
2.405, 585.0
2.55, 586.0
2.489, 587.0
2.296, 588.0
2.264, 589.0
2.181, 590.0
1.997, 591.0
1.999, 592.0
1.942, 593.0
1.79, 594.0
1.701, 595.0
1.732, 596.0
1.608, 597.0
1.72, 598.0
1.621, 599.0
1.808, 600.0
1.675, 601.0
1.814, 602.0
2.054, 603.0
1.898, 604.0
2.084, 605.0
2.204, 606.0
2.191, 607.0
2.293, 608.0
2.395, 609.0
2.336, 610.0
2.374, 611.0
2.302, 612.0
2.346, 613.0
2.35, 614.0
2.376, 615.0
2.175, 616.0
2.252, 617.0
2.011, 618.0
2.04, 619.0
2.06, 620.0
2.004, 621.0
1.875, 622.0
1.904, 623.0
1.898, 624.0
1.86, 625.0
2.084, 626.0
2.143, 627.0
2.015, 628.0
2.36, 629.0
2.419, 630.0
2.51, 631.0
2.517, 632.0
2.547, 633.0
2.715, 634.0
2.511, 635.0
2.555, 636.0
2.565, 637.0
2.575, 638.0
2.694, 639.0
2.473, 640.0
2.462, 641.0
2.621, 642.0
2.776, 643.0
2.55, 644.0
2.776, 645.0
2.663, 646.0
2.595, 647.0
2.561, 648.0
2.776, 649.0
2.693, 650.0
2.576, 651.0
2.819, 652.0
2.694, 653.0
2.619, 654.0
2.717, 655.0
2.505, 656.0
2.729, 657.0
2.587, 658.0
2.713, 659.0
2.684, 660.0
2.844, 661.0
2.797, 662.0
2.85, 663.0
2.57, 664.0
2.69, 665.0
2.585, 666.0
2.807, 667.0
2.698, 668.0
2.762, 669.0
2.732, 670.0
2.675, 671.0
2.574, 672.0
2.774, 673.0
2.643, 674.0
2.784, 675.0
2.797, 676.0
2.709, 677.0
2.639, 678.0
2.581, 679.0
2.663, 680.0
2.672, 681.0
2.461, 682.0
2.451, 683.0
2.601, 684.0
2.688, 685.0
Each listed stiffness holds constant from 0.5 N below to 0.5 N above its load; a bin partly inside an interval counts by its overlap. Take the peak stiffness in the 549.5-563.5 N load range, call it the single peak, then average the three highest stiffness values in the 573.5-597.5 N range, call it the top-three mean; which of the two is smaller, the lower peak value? 2.9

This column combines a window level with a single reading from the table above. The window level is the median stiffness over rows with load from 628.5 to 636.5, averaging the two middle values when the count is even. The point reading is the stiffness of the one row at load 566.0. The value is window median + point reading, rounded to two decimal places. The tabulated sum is 5.46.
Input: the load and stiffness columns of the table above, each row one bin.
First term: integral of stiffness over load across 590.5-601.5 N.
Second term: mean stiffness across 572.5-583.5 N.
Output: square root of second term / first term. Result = 0.37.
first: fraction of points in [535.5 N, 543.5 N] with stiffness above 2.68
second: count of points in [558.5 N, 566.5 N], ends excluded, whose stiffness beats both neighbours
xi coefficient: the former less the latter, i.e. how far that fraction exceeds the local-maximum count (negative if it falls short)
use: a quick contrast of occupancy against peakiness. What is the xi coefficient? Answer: -1.4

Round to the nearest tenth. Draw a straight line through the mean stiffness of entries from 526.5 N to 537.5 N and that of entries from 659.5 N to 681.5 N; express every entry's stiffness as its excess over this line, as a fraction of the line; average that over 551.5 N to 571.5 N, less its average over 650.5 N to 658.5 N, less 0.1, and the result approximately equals 0.1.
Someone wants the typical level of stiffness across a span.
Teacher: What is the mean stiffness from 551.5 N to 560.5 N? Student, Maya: 2.97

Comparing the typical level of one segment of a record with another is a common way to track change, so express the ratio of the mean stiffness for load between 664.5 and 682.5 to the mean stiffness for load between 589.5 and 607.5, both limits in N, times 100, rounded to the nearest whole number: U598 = 142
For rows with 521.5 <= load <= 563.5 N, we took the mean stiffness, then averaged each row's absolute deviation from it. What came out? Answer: 0.27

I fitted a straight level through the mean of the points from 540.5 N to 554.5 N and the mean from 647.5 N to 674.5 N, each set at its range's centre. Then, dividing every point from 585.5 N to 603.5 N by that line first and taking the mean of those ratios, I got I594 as 0.70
